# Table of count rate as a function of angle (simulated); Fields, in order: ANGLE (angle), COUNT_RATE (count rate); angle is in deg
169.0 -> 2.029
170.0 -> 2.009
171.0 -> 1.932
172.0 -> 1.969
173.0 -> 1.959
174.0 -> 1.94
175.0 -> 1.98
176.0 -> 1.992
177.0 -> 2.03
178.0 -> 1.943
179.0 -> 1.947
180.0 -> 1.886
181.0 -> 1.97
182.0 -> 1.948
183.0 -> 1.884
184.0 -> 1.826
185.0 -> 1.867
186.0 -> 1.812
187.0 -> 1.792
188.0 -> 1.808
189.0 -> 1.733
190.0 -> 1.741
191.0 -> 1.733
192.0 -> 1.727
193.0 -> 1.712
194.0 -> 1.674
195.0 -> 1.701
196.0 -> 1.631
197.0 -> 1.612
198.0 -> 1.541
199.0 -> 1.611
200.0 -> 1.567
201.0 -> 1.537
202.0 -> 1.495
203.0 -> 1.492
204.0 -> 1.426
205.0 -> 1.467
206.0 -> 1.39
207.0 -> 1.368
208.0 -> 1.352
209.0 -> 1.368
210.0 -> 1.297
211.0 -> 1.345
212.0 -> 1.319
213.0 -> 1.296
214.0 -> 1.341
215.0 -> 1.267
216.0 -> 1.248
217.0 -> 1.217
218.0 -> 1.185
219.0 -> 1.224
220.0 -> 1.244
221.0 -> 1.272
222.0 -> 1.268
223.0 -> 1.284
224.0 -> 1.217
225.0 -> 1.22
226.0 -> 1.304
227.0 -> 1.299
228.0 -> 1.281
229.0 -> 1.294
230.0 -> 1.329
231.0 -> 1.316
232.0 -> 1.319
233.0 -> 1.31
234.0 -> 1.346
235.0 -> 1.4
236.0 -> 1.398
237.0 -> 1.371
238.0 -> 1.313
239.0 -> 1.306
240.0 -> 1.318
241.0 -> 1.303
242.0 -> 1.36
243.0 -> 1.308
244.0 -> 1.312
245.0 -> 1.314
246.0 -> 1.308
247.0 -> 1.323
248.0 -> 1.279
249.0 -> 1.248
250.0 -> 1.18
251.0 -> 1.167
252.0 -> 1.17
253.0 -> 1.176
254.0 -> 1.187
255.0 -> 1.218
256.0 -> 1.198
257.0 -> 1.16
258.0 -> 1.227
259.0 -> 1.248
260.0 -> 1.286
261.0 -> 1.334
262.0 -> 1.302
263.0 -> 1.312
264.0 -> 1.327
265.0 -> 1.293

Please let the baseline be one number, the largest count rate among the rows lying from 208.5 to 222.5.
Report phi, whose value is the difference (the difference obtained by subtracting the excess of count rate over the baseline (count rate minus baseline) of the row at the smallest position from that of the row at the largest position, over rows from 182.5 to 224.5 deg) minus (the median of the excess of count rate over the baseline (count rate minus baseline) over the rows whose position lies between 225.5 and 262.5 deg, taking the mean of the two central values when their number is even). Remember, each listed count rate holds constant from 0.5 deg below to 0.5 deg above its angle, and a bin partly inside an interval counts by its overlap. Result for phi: -0.6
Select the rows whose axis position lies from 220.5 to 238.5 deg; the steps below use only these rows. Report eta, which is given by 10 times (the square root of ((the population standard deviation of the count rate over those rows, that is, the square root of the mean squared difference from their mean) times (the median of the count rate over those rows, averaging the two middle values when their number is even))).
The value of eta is 2.53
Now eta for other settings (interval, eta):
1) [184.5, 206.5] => 4.68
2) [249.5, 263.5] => 2.64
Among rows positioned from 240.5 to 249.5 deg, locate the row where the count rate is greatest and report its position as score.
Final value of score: 242.0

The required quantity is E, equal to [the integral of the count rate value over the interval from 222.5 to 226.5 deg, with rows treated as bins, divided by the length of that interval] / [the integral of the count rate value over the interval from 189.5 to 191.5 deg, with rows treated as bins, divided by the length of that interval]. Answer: 0.72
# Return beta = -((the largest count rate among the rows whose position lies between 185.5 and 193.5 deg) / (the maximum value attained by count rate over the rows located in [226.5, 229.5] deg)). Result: -1.39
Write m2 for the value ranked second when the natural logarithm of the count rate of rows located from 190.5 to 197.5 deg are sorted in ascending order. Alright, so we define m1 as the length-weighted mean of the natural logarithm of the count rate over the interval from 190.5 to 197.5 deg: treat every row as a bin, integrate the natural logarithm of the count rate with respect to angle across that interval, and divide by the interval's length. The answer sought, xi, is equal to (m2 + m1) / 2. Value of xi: 0.51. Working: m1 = 0.52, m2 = 0.5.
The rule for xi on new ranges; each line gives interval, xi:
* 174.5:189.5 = 0.61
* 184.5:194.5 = 0.55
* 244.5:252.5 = 0.19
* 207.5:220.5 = 0.22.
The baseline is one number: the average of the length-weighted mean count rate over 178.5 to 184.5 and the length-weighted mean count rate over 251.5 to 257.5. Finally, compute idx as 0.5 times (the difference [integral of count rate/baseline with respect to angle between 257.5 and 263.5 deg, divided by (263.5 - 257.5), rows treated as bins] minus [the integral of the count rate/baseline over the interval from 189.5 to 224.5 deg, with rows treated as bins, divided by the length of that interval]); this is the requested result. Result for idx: -0.048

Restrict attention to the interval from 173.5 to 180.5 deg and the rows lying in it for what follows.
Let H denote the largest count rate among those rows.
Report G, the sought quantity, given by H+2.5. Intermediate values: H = 2.03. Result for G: 4.53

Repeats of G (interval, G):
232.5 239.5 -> 3.90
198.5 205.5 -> 4.11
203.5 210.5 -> 3.97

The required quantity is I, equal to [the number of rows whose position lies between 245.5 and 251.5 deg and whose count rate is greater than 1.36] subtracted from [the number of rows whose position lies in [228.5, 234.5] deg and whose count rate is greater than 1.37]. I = 0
